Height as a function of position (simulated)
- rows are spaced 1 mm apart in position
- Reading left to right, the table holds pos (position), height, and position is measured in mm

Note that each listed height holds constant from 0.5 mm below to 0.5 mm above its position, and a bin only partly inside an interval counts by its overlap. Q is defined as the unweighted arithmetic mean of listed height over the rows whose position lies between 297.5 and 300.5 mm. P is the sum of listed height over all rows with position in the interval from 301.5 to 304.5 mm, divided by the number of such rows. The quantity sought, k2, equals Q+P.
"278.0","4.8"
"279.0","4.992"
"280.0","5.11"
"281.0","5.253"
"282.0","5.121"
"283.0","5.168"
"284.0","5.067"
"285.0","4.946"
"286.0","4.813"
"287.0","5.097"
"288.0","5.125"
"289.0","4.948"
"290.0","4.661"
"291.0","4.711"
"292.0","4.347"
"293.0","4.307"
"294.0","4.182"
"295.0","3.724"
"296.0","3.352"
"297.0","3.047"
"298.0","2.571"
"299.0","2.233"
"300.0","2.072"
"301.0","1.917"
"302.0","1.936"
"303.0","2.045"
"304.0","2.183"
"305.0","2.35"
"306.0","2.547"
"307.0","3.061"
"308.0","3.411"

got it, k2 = 4.3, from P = 2.1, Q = 2.3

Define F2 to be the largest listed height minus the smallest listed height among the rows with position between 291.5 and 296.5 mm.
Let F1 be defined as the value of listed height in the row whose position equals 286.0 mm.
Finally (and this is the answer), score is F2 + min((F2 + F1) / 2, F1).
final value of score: 3.9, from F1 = 4.813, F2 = 1.0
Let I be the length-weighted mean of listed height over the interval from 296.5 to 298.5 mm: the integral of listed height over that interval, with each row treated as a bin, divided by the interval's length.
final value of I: 2.8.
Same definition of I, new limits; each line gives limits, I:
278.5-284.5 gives 5.1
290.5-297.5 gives 4.0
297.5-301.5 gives 2.2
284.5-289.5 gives 5.0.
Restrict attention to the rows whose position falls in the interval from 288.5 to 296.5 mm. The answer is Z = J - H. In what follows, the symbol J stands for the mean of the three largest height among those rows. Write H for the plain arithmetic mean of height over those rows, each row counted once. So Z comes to 0.49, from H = 4.3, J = 4.8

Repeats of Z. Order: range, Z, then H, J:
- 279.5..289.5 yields 0.12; 5.1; 5.2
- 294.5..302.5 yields 0.77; 2.6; 3.4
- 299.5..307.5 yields 0.39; 2.3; 2.7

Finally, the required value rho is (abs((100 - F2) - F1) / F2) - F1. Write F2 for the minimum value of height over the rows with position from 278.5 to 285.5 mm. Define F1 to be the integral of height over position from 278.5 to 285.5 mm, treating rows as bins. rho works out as -24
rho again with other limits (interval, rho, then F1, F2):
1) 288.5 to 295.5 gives -13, 31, 3.724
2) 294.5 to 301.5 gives 22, 19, 1.917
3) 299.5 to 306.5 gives 28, 15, 1.917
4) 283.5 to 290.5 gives -22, 35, 4.661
